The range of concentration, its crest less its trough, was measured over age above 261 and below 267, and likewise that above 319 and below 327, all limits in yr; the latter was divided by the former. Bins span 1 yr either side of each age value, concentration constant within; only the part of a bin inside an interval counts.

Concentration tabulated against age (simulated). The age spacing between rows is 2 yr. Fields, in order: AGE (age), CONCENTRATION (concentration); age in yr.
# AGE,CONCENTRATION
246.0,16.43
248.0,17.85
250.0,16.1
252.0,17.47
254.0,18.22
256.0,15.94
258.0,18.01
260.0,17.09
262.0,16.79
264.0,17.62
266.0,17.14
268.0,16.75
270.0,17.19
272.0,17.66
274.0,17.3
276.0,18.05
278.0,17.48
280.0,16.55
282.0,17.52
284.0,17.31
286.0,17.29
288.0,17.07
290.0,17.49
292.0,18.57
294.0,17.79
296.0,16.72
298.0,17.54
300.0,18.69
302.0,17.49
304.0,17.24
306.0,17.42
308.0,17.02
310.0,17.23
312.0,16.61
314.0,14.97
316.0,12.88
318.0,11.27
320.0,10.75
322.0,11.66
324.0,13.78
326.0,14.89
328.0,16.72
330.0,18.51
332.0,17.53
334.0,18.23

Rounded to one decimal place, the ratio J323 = 5.0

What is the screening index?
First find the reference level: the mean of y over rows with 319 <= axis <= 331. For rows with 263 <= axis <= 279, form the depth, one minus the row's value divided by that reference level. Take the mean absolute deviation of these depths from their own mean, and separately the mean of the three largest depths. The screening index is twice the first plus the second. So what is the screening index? -0.141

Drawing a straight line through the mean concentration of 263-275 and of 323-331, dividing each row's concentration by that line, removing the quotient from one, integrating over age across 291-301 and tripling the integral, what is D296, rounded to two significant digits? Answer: -2.1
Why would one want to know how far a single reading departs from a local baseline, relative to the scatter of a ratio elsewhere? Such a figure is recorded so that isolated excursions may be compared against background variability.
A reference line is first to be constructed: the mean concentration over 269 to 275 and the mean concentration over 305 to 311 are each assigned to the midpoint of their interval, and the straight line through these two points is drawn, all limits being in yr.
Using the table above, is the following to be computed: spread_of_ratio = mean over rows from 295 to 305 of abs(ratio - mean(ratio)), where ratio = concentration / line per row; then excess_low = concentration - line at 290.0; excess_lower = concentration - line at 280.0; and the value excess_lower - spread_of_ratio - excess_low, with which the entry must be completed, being -1.0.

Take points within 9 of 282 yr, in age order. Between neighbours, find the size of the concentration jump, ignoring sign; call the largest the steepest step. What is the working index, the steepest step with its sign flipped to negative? -0.97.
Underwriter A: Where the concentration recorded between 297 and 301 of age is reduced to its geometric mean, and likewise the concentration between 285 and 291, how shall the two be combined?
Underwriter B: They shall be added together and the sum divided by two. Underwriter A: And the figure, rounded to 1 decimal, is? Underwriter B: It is 17.7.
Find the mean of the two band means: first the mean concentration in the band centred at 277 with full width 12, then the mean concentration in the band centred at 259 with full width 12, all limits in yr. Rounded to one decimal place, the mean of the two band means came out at 17.4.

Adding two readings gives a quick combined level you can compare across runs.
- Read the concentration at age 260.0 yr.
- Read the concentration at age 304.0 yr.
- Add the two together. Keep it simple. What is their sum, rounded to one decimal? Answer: 34.3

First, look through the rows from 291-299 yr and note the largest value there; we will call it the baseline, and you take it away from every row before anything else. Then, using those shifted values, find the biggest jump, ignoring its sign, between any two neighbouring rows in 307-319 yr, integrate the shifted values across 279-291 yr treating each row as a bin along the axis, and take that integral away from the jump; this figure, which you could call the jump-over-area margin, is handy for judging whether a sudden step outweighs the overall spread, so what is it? 18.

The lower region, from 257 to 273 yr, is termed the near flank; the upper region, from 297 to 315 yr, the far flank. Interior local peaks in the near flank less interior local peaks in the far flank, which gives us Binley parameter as -2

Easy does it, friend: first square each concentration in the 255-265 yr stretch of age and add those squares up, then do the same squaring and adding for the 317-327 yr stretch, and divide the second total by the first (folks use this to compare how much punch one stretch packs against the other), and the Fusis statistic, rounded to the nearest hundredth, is 0.54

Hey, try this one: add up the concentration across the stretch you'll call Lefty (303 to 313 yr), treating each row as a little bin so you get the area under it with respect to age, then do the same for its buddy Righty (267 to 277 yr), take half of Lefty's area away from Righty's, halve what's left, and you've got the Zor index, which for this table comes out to 44.2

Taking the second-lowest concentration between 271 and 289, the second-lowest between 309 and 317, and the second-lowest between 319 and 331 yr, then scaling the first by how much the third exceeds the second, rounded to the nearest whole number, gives -57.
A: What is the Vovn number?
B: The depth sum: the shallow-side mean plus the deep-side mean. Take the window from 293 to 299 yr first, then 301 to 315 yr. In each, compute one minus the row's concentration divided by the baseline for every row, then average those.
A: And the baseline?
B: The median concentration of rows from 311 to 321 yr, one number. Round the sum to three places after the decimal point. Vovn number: -0.656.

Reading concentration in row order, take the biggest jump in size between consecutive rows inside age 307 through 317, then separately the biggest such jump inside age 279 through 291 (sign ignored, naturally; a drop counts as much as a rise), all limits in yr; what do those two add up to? 3.1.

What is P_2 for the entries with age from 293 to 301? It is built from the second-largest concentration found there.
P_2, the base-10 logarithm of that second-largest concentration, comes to 1.25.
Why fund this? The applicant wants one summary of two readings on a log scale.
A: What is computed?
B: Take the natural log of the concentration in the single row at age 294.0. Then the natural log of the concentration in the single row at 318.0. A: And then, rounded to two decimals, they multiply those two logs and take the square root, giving 2.64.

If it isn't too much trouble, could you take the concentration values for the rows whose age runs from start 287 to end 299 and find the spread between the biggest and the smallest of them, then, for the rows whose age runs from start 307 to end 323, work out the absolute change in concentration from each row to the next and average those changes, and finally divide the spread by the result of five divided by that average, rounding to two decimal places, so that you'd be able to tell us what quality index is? 0.40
